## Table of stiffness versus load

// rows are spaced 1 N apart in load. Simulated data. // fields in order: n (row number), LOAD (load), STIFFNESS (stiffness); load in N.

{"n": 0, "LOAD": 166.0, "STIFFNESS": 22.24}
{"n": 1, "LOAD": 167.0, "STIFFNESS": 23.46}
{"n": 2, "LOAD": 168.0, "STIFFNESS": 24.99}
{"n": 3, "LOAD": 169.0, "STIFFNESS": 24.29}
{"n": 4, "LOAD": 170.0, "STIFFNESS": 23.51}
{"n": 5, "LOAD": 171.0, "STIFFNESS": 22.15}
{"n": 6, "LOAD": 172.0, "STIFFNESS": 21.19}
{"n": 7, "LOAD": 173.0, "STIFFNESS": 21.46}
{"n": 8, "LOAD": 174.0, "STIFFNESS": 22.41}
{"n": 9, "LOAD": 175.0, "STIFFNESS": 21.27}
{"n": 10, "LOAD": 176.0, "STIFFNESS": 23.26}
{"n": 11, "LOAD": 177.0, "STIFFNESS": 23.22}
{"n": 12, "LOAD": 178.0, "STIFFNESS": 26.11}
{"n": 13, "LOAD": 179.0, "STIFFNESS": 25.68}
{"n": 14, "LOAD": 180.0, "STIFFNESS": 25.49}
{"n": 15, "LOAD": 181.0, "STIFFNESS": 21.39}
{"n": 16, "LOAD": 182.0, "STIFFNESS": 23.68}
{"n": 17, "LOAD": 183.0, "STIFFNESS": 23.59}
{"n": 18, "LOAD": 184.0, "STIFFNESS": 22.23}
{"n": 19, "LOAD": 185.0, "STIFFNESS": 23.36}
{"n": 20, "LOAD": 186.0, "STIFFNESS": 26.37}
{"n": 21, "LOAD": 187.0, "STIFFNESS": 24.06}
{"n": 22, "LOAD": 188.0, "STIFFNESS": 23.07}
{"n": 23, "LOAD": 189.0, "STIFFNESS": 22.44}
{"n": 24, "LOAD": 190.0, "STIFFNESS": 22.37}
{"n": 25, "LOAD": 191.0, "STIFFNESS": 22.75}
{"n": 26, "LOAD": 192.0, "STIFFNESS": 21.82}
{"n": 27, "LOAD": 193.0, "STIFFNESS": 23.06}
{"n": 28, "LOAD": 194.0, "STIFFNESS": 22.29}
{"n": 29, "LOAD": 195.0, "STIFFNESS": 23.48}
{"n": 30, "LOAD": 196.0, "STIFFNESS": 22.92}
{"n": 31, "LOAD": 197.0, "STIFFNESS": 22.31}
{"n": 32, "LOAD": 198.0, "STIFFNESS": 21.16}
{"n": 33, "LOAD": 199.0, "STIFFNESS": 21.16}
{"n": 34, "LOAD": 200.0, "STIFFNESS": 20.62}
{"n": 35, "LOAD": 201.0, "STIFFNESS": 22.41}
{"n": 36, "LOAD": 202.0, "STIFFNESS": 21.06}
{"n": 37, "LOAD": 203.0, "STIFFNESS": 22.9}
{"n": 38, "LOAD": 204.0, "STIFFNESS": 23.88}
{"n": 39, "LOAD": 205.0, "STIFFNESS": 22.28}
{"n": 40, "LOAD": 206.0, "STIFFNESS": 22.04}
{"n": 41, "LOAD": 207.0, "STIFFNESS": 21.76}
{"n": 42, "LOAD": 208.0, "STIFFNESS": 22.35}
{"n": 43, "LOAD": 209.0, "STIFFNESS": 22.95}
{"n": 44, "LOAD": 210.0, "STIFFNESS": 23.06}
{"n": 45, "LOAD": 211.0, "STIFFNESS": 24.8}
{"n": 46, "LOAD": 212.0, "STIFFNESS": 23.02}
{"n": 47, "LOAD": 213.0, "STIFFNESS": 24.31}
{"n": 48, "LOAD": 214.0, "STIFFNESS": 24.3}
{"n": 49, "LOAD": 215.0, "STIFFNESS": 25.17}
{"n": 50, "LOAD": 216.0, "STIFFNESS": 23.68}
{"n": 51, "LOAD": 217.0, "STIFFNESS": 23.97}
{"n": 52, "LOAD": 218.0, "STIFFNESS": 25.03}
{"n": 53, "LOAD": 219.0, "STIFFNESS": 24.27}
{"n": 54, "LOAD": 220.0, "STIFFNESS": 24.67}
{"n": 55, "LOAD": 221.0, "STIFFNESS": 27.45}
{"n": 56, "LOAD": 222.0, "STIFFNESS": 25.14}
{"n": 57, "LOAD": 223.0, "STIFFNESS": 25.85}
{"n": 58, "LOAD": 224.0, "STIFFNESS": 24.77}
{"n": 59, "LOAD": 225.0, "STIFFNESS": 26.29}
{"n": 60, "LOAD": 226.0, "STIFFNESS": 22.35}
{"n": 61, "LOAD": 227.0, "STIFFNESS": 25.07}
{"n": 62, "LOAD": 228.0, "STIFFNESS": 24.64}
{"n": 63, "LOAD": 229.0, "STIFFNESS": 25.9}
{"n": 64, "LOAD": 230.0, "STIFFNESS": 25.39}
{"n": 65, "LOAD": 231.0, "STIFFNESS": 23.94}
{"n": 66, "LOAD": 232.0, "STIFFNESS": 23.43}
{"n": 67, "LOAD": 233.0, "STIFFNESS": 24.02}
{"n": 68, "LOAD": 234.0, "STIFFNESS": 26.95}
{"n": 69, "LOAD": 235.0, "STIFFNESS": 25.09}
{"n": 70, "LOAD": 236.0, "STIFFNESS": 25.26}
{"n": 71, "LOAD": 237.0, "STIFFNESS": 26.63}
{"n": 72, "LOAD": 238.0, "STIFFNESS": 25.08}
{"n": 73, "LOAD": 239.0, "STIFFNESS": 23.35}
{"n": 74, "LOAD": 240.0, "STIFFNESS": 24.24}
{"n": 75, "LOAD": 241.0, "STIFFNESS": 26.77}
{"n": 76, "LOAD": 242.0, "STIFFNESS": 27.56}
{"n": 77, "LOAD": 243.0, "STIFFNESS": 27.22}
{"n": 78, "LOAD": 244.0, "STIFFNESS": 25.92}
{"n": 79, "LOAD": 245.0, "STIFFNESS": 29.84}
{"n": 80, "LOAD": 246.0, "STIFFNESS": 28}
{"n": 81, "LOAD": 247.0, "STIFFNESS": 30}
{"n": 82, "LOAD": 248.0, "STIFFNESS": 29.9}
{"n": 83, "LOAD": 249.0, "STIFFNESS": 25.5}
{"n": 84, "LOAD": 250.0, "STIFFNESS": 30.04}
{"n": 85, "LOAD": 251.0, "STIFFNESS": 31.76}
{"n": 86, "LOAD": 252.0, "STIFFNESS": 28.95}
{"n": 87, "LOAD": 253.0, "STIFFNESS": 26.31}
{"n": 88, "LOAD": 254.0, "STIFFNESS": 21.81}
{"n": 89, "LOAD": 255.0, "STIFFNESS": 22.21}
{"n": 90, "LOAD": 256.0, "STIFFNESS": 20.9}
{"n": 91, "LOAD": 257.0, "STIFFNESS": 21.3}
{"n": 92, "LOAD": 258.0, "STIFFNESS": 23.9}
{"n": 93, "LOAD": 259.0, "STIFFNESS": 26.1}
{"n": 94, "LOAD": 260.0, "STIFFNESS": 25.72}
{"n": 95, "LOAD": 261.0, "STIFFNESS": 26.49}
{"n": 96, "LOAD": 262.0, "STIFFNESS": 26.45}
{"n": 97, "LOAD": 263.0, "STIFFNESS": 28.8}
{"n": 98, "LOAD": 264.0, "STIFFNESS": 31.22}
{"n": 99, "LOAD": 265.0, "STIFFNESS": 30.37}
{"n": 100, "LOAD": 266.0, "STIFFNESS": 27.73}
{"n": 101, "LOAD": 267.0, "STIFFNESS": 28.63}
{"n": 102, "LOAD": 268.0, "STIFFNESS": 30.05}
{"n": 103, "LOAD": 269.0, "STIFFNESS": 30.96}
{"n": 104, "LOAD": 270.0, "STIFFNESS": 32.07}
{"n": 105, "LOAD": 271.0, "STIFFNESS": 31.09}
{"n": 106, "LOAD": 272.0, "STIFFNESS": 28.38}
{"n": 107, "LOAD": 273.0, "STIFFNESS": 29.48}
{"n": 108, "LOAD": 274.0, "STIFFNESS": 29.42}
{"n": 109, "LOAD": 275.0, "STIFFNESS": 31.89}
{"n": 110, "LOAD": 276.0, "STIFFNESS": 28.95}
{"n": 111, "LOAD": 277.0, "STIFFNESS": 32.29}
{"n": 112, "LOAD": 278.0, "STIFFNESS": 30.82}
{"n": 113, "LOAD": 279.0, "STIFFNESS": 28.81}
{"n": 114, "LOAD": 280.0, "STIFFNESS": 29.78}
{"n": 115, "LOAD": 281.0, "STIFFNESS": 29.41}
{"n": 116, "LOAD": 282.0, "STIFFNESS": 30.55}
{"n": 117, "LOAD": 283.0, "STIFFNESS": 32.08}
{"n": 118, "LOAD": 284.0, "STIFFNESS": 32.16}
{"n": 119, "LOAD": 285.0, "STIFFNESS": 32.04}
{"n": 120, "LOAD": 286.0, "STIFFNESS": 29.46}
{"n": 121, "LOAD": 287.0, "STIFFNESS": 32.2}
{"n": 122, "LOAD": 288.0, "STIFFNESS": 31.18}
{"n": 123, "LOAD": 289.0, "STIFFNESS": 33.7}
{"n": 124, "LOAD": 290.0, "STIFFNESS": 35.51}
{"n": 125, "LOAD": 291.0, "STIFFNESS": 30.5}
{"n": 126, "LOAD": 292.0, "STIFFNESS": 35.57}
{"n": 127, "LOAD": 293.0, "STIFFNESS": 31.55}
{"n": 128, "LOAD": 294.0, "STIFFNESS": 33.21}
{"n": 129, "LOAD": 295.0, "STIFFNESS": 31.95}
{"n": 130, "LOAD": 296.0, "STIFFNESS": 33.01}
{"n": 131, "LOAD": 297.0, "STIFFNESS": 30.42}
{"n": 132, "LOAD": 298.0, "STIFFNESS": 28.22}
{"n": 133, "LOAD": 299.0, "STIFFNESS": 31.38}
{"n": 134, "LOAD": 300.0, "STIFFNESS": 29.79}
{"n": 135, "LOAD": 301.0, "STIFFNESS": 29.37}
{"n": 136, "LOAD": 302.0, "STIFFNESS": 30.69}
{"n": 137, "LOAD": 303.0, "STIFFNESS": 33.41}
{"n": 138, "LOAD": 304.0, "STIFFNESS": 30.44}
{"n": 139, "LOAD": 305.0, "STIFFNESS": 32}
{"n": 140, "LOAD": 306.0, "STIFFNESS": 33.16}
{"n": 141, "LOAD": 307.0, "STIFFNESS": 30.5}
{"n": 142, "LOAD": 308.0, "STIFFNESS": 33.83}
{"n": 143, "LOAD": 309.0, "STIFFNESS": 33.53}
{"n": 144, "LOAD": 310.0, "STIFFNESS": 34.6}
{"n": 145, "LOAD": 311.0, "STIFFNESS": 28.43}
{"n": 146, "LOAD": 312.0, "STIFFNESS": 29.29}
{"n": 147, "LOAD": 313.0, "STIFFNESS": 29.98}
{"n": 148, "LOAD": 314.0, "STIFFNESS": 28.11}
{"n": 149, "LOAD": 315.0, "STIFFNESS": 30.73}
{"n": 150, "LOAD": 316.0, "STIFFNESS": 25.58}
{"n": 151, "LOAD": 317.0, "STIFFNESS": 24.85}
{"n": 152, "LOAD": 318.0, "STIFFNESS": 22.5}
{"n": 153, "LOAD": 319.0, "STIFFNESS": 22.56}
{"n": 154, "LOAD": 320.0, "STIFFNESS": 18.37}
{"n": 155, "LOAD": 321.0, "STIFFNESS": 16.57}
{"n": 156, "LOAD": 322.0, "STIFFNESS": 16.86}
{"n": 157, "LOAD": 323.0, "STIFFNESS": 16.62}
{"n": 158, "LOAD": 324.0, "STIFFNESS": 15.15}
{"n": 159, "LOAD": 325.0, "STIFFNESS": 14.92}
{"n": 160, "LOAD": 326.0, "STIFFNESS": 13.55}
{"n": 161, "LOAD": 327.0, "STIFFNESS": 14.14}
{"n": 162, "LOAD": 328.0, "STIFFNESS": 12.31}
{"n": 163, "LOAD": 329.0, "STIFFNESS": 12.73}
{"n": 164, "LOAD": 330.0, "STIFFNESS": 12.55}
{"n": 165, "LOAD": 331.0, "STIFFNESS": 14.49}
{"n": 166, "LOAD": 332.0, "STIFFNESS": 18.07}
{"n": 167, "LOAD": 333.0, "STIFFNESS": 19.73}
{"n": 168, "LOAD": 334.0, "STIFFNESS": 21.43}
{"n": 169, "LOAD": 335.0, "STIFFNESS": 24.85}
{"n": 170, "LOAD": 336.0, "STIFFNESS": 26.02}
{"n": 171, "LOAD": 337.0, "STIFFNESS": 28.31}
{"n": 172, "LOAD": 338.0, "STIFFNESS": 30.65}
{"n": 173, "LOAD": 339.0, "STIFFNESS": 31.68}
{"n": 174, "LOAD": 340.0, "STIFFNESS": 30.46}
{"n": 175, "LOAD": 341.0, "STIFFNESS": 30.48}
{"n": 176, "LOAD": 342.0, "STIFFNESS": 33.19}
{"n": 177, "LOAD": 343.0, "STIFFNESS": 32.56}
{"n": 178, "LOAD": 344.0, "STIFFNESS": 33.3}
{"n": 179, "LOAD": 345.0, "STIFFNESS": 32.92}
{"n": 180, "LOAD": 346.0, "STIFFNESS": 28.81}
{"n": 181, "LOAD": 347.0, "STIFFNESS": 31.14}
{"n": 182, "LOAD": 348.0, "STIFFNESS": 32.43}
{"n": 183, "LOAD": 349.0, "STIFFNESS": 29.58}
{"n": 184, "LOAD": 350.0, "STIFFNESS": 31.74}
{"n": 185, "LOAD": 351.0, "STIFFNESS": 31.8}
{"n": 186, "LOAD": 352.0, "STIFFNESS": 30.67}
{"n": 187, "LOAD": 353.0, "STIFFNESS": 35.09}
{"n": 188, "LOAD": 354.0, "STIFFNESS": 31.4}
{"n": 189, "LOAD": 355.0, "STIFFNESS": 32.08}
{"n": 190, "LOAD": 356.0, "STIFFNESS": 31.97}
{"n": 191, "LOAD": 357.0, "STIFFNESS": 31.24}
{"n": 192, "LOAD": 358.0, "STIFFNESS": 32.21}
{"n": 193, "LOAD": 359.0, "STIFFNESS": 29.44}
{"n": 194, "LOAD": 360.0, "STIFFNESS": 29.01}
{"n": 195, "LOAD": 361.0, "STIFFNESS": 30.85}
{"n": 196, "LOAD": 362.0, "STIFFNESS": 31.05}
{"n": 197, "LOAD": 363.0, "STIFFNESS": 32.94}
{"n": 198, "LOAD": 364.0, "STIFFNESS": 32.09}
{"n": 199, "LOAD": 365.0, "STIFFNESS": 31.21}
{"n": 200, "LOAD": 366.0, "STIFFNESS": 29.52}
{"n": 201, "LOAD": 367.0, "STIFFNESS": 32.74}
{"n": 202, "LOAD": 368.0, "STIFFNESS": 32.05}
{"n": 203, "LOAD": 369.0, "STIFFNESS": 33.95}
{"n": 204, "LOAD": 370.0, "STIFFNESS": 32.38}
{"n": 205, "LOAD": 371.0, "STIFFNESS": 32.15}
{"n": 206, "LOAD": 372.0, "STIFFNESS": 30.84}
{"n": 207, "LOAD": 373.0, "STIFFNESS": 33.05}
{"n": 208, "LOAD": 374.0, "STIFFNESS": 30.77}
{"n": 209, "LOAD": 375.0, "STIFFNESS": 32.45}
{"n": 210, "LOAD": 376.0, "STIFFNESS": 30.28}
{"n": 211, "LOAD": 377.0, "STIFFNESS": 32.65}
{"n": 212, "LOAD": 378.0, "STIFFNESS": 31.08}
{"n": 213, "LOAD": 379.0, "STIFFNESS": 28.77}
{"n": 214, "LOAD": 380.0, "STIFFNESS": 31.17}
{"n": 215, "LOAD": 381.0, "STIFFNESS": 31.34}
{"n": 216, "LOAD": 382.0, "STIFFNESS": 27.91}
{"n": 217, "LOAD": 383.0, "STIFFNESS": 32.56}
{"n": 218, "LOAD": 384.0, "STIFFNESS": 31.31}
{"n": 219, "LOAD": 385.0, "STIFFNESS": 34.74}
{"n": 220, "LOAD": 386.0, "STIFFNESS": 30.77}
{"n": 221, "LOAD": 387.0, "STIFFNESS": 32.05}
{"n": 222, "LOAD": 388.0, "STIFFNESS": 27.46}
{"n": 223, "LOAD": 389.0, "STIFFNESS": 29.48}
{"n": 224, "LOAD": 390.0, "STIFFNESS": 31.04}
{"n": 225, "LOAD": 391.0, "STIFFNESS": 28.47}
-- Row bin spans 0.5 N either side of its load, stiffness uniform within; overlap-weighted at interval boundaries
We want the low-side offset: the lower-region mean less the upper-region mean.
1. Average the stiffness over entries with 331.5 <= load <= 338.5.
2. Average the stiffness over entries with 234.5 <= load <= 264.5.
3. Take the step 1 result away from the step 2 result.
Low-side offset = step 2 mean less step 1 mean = 2.3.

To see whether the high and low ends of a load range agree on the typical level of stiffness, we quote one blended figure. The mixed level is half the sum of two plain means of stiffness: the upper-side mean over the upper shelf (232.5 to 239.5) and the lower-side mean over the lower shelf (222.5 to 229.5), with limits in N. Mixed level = 25.1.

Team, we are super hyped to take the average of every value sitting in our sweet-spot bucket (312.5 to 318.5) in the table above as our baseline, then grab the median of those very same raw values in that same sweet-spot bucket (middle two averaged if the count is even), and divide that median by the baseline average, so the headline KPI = 1.00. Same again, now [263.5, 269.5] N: 1.01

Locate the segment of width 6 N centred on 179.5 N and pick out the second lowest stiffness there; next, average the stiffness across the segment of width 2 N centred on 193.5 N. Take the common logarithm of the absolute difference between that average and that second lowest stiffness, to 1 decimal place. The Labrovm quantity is -0.3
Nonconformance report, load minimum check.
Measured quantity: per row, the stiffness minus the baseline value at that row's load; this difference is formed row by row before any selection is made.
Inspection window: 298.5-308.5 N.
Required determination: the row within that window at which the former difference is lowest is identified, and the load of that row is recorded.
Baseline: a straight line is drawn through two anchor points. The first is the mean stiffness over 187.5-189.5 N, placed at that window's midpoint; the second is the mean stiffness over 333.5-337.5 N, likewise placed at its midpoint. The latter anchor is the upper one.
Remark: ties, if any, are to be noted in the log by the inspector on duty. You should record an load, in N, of 301.0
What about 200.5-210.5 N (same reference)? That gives 202.0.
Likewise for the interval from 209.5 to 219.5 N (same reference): 212.0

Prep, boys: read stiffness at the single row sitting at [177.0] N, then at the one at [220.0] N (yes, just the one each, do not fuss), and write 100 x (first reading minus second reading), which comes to -145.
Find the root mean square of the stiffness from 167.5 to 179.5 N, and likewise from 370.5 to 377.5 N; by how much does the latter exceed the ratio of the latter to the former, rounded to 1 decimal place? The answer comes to 30.4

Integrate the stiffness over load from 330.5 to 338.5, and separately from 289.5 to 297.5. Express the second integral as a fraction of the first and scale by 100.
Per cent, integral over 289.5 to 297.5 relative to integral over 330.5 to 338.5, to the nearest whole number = 143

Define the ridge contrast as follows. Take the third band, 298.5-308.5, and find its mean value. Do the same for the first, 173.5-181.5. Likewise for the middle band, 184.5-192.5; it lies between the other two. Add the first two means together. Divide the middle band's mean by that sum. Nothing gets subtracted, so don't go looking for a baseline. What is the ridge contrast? 0.42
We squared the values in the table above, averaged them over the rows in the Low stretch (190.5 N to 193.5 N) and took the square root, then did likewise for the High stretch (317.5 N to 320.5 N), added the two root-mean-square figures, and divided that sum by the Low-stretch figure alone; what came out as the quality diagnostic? 1.94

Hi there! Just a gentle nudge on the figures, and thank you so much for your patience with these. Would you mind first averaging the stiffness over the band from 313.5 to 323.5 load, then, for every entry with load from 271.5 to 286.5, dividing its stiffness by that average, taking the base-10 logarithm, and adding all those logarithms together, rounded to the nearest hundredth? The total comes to 2.01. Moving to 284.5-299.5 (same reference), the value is 2.35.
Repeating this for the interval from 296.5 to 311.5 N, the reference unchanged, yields 2.21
